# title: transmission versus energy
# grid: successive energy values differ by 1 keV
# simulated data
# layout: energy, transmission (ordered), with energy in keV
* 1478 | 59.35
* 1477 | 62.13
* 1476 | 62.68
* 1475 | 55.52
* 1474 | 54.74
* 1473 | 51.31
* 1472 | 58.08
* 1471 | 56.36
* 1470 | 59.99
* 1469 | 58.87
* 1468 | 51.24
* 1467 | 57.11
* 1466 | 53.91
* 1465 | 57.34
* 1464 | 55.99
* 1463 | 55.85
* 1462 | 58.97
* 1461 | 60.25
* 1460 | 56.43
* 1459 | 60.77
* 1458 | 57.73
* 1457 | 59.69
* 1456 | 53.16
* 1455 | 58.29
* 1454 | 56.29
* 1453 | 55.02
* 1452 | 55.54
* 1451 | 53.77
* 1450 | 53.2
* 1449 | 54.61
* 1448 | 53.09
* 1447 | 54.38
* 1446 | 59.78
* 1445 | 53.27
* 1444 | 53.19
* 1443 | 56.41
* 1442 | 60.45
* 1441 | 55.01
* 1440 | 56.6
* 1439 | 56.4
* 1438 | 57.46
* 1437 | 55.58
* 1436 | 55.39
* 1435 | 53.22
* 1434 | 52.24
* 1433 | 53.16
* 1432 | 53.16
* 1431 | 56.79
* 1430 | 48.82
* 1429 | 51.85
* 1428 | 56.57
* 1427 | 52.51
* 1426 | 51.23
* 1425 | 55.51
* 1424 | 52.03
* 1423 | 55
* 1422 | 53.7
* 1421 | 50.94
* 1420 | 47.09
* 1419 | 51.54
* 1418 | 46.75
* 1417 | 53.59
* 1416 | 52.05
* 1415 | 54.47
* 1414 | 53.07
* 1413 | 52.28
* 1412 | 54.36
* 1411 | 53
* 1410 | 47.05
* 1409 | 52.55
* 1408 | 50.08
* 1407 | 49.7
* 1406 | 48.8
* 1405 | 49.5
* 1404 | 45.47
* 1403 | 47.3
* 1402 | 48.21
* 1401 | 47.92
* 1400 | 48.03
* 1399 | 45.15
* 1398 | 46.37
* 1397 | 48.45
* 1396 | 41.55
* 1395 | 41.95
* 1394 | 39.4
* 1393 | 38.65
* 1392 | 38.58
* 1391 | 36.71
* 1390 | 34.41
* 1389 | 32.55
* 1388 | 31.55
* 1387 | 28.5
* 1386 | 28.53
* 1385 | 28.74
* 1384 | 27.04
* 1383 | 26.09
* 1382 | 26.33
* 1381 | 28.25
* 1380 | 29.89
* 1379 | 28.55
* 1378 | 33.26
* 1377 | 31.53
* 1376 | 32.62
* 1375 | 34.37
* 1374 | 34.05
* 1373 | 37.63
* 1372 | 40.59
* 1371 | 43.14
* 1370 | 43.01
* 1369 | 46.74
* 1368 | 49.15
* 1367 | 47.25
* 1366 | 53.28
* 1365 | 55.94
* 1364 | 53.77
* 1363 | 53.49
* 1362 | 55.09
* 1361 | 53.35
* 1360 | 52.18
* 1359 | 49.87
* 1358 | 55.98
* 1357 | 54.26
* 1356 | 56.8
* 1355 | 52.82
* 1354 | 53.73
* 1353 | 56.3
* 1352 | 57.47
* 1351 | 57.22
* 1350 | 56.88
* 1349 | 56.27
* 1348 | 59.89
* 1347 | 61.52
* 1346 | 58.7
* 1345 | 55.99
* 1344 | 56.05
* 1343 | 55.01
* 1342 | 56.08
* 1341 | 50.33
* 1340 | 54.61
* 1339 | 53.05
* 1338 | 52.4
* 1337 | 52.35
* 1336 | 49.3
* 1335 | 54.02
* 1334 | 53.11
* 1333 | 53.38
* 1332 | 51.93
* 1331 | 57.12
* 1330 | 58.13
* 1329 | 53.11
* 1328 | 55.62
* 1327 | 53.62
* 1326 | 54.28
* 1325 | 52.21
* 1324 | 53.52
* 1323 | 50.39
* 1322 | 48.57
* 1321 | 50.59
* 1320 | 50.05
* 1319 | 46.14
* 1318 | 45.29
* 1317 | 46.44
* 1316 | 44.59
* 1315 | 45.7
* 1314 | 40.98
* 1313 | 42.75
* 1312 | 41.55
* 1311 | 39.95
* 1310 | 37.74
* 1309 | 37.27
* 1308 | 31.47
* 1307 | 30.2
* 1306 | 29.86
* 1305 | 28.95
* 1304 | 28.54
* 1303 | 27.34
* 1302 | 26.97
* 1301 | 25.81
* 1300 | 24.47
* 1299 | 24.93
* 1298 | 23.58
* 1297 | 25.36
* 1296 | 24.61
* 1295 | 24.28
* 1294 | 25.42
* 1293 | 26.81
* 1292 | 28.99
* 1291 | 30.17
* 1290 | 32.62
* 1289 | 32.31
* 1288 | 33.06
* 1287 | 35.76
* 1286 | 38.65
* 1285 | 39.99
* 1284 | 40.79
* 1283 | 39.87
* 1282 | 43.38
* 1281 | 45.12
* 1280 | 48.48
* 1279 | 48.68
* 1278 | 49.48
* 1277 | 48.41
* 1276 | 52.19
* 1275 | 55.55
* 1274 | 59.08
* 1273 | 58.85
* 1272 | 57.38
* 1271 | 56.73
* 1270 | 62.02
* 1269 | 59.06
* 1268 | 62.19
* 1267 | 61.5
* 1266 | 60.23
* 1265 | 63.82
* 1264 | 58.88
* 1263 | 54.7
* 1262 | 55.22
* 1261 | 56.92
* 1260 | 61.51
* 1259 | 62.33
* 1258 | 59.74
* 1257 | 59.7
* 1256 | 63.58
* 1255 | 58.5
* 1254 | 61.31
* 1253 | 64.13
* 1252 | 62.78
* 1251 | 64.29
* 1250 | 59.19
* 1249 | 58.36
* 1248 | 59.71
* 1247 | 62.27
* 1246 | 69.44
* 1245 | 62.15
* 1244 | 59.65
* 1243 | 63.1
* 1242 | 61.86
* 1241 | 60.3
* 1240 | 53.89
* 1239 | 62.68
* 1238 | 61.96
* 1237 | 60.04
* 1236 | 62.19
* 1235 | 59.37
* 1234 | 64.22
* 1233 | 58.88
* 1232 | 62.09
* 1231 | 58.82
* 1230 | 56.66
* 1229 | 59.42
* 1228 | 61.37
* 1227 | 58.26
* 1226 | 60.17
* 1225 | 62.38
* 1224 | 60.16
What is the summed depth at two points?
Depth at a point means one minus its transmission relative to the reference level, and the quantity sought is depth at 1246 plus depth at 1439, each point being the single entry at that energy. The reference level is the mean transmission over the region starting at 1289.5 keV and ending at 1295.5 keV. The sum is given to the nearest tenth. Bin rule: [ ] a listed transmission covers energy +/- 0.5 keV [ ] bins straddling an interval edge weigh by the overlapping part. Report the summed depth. -2.5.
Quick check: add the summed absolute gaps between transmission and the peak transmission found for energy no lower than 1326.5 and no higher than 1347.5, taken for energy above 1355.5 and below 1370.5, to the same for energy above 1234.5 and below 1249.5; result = 175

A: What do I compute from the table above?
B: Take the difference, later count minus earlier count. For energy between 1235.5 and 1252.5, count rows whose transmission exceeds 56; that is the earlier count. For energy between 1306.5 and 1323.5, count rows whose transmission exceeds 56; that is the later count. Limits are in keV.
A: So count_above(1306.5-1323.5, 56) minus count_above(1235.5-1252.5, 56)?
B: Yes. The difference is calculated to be -16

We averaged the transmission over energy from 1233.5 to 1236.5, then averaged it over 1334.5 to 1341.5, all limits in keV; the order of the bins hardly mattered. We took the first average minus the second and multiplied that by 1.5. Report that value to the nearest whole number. 14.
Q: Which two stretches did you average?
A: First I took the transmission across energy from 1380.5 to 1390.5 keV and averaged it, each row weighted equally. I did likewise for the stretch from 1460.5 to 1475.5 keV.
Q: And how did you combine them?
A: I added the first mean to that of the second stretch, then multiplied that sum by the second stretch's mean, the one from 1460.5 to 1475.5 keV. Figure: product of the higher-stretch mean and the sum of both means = 4823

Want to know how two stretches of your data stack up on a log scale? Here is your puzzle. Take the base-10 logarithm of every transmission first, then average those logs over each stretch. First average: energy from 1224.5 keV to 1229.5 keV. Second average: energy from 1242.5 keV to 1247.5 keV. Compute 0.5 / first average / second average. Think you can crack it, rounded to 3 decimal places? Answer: 0.156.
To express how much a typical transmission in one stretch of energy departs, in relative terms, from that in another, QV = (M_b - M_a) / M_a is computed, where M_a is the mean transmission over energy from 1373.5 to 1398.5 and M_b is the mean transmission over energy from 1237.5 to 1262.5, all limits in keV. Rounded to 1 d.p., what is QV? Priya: 0.8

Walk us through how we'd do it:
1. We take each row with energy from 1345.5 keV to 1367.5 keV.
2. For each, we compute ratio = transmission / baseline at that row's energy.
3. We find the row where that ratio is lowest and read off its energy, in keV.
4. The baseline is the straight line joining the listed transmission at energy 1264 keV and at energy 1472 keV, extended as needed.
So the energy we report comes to 1367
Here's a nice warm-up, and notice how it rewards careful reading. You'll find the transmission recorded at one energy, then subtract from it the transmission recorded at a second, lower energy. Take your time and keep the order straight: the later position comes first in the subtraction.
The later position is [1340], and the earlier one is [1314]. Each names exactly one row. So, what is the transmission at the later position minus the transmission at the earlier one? 14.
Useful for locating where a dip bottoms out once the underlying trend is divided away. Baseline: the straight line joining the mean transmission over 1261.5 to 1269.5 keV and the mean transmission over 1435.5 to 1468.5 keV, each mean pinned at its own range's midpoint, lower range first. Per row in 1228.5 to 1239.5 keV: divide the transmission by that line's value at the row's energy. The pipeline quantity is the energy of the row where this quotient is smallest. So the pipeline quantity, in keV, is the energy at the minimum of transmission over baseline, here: 1230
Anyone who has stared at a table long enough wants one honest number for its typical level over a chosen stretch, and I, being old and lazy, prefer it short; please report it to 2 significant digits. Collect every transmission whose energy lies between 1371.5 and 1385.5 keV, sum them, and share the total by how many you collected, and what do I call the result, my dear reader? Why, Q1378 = 31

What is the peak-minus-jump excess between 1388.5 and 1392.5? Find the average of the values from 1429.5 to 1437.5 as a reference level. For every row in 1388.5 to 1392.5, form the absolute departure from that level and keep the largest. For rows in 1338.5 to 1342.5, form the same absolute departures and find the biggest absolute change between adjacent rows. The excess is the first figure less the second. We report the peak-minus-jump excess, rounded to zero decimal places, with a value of 19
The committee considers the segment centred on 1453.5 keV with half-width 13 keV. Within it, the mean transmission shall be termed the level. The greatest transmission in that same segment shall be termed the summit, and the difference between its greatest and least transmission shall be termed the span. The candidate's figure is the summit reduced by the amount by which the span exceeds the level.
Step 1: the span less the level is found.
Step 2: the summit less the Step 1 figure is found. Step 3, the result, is 109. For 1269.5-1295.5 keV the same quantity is 67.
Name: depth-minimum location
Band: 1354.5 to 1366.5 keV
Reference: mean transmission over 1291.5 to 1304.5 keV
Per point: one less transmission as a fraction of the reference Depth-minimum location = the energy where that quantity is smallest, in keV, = 1356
